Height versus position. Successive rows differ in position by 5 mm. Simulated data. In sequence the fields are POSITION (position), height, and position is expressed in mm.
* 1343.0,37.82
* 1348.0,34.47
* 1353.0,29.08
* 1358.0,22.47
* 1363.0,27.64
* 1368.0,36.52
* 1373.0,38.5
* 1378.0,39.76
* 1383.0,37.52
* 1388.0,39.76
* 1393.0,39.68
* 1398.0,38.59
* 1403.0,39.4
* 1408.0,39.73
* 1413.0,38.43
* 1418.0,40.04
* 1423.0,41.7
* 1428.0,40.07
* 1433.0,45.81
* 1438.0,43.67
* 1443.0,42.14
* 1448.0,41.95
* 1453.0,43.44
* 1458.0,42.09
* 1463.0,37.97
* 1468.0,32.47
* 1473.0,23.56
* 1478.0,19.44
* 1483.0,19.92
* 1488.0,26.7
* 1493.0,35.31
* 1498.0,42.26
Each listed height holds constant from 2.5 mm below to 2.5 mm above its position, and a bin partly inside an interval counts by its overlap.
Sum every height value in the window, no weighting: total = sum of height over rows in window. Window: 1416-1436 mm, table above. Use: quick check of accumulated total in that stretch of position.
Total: 168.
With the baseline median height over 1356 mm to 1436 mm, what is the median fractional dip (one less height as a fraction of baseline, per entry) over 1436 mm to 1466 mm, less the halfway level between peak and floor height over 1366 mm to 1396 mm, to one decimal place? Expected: -38.2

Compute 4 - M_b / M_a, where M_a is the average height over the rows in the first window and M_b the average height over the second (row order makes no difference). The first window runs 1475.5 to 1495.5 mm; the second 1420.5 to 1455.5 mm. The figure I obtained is 2.3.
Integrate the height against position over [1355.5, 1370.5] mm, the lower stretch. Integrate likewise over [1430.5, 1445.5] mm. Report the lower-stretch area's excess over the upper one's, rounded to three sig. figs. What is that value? -225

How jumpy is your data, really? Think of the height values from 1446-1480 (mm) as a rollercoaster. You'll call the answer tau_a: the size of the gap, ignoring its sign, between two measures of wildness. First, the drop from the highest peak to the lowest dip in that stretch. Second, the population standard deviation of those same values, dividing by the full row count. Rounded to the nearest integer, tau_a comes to 15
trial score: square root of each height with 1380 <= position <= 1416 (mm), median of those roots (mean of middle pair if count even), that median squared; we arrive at 39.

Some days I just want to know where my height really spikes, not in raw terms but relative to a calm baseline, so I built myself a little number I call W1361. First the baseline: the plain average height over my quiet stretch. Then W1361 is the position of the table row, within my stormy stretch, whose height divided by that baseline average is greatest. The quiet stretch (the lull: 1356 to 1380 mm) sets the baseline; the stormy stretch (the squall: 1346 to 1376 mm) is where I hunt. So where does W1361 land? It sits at 1373.0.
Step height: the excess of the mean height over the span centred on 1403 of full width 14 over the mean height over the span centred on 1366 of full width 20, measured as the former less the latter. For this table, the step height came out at 8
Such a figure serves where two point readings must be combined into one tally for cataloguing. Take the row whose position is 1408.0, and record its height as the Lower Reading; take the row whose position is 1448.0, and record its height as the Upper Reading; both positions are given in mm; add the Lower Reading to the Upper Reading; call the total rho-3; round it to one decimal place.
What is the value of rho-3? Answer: 81.7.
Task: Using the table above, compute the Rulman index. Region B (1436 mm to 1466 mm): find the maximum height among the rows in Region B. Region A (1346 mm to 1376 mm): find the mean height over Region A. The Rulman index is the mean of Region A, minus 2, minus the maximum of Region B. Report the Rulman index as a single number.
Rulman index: -14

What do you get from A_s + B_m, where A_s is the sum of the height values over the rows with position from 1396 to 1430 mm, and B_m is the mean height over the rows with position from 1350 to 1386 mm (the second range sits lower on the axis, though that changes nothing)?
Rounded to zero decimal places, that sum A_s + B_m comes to 311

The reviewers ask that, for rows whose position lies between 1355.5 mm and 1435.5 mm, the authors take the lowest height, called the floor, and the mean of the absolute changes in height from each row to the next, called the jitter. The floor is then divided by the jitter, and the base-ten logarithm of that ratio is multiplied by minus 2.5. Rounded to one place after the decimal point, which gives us -2.4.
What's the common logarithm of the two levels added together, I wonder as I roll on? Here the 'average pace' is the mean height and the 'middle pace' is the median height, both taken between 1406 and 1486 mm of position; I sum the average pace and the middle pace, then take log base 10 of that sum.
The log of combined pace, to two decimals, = 1.89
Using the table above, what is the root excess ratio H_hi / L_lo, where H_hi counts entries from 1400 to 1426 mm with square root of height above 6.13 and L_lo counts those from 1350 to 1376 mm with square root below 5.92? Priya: 1.7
